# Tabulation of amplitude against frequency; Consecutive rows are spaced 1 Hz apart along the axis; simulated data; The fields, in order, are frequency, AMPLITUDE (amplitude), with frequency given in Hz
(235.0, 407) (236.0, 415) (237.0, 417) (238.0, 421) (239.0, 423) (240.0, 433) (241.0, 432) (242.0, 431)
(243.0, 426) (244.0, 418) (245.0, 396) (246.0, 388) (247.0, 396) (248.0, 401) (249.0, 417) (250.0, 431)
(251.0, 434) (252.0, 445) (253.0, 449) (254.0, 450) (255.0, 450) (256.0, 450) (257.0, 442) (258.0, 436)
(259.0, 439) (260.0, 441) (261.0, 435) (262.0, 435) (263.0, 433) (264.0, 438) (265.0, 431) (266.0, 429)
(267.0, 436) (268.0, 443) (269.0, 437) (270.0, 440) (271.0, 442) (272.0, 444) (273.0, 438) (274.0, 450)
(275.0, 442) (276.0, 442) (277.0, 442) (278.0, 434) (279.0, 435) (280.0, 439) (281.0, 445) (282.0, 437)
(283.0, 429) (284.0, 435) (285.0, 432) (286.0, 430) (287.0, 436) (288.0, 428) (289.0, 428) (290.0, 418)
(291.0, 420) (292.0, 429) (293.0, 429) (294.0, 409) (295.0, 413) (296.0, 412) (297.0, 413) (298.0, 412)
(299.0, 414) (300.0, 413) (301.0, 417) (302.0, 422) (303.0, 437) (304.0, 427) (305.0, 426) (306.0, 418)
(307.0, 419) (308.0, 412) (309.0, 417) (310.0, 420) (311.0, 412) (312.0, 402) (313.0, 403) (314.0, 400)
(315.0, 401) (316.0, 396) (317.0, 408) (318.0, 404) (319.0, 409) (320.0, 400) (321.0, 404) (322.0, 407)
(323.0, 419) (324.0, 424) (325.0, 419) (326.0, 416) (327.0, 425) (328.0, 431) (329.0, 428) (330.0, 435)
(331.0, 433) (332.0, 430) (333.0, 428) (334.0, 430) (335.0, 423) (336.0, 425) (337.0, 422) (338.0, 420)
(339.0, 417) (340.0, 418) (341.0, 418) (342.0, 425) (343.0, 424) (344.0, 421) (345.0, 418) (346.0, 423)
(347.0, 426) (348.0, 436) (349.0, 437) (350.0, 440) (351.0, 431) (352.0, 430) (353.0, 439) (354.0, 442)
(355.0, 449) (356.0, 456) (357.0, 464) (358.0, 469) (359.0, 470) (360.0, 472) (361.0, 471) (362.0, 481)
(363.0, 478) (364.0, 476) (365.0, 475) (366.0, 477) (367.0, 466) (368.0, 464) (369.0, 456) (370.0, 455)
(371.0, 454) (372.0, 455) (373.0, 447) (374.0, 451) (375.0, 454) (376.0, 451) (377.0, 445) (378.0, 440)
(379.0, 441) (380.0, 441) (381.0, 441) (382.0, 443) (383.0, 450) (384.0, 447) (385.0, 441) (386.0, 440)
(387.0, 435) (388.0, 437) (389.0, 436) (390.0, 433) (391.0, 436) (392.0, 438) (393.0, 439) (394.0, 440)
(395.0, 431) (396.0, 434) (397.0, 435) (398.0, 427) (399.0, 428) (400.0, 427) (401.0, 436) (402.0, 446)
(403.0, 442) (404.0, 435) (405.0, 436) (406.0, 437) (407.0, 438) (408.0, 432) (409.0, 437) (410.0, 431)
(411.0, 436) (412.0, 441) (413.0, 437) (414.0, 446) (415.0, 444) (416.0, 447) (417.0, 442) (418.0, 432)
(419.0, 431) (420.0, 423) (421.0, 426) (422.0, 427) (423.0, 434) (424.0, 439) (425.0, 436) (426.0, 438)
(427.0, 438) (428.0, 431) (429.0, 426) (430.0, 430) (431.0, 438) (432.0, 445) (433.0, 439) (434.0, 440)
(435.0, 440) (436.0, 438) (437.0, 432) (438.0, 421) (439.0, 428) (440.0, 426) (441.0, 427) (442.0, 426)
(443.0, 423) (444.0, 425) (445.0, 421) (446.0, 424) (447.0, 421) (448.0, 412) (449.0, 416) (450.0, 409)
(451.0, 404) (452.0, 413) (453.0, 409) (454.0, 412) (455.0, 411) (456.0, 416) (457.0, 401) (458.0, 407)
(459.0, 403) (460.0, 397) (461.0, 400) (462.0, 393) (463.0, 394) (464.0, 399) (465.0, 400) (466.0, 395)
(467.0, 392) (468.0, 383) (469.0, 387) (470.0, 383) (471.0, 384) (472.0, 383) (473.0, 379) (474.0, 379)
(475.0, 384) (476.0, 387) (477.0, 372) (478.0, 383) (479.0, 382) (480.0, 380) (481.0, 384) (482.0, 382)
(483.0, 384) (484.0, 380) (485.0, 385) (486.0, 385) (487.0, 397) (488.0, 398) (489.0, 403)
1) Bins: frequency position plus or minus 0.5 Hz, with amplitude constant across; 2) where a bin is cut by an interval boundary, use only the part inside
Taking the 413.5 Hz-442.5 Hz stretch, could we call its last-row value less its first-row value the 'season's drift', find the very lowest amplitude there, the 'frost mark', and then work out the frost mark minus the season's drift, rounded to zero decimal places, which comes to 441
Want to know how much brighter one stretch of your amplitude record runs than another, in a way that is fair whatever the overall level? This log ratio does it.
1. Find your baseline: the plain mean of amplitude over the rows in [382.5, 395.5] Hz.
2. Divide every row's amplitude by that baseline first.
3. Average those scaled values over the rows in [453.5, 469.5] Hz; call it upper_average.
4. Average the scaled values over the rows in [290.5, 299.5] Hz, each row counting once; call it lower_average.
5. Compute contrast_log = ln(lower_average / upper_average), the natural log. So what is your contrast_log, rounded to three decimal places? 0.043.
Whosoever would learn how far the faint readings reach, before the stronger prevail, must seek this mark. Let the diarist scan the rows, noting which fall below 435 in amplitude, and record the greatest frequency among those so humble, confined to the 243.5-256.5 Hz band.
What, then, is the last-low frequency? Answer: 251.0 Hz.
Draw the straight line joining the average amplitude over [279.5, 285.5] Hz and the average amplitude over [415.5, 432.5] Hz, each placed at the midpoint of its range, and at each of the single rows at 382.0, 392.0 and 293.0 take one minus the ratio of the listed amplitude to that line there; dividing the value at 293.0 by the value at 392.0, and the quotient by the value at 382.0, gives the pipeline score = 114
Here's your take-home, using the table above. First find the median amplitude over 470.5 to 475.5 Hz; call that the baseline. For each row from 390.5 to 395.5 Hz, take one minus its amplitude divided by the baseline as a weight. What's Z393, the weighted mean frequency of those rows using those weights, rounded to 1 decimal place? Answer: 393.0 Hz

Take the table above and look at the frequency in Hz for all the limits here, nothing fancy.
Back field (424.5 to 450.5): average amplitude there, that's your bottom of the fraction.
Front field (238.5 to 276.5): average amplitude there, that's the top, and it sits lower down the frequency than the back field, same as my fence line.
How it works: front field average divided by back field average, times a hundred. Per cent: 101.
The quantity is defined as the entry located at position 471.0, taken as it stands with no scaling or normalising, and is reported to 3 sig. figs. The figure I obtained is 384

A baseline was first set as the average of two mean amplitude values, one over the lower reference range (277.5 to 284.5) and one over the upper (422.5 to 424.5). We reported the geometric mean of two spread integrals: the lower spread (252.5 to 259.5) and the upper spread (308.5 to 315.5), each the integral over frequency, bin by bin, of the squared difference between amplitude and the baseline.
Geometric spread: 2146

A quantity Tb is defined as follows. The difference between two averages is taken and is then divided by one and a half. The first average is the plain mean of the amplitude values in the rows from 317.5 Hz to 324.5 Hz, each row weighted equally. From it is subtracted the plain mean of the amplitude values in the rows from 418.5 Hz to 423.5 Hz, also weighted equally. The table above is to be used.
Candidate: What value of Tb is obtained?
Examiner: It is -12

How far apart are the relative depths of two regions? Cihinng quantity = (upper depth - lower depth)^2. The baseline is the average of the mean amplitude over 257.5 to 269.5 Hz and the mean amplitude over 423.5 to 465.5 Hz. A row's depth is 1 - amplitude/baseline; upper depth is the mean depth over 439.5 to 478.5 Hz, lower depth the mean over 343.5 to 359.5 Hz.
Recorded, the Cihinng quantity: 0.008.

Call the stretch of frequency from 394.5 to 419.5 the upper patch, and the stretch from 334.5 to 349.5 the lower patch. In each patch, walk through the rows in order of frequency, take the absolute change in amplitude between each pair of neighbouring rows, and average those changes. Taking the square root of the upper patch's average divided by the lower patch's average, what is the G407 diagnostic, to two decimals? 1.20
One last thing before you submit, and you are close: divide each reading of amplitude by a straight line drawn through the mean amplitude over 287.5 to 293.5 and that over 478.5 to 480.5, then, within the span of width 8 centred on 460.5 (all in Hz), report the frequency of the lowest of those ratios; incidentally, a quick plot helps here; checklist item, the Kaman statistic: 462.0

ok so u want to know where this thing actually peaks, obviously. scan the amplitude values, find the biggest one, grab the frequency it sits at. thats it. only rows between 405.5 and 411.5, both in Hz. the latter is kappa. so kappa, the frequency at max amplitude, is 407.0 Hz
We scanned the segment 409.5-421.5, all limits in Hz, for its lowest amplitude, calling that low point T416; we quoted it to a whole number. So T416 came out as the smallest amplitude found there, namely 423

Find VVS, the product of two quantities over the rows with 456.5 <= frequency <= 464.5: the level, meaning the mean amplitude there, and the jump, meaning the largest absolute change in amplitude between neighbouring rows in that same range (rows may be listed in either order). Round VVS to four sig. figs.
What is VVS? 2795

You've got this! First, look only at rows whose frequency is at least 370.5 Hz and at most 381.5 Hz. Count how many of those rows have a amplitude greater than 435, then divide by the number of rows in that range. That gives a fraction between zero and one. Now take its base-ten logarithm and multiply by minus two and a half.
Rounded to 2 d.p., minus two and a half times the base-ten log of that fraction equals 0.00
